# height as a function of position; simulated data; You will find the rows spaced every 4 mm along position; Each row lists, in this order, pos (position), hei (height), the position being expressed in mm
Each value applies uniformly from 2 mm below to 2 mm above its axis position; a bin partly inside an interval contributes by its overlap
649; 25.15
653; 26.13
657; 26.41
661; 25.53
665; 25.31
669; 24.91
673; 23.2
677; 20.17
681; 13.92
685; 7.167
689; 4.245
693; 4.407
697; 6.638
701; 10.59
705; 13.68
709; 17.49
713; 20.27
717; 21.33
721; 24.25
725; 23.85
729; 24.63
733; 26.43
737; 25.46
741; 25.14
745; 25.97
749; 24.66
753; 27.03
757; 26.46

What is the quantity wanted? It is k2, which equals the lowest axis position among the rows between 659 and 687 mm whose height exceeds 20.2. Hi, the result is 661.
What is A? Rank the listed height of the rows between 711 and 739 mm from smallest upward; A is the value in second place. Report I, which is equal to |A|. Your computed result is 21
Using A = 21.33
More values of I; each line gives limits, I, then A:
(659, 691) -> 7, 7.167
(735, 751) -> 25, 25.14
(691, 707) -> 7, 6.638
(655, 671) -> 25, 25.31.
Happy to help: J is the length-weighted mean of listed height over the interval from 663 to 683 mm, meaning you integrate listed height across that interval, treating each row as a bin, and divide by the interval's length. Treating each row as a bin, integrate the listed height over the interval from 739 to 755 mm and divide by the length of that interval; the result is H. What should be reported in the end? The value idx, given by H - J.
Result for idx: 4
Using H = 26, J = 21.5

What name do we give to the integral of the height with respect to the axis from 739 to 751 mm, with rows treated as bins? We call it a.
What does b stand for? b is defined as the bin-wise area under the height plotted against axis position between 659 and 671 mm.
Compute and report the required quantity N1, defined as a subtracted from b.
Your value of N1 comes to 0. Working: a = 303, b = 303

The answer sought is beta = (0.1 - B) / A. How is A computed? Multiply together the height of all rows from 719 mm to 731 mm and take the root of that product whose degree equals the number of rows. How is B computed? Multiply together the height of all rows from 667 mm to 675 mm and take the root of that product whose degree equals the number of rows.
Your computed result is -0.99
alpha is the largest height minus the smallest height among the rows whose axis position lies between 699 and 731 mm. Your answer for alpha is 14.0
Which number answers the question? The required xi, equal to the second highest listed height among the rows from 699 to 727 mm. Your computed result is 23.85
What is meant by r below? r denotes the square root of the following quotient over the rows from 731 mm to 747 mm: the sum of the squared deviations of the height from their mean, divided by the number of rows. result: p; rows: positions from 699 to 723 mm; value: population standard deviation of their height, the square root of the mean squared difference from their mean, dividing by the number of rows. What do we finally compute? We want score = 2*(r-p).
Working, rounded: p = 5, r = 0.5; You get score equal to -8.3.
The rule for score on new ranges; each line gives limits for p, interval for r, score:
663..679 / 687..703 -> 1.1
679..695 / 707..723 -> -3.0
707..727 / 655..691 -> 11.0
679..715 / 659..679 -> -6.9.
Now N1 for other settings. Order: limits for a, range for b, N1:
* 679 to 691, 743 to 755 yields 209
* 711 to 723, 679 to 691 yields -162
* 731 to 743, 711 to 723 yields -45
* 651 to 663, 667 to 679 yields -39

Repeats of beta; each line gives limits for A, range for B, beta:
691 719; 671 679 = -1.82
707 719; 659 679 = -1.20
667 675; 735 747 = -1.06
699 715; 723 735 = -1.65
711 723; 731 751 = -1.16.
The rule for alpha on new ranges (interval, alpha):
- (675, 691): 15.9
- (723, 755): 3.2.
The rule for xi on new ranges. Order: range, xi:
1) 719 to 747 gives 25.97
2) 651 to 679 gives 26.13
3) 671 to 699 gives 20.17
